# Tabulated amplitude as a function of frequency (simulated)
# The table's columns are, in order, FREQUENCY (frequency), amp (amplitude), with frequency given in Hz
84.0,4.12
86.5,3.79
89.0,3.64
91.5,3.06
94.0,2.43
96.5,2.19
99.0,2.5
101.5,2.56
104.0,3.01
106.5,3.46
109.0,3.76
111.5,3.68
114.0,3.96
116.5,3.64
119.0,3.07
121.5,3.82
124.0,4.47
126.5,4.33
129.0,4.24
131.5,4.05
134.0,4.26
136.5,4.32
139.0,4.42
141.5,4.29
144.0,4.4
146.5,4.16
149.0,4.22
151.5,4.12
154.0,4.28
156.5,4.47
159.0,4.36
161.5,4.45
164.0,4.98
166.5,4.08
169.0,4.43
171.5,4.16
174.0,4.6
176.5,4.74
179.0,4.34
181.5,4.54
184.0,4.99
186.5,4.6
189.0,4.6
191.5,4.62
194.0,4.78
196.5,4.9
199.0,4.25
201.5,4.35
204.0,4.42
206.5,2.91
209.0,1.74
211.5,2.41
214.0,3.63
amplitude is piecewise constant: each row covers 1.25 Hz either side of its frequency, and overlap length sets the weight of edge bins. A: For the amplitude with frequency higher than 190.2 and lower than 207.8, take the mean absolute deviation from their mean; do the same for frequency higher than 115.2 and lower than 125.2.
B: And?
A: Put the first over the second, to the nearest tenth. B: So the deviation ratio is 1.1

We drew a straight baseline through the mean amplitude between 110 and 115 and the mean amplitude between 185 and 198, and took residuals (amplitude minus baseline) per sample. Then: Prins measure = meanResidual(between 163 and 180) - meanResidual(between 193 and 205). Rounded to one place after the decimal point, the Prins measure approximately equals 0.2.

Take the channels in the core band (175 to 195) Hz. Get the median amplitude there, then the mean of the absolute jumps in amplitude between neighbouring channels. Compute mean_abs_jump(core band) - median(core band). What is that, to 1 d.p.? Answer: -4.4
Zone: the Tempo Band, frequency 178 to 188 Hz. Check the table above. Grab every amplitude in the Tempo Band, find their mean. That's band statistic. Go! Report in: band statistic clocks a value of 4.62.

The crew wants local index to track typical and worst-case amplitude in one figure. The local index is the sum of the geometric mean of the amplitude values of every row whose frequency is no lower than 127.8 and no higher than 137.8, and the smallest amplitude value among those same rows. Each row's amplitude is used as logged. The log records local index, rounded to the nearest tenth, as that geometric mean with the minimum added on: 8.3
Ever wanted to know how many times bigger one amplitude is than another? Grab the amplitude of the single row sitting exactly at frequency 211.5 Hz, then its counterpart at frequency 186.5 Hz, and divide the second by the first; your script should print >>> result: 1.91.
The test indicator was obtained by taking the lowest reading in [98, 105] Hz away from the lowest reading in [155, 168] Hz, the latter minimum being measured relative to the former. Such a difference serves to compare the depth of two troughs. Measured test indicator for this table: 1.6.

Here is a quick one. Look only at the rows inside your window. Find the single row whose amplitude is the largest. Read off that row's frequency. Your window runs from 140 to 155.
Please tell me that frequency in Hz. 144.0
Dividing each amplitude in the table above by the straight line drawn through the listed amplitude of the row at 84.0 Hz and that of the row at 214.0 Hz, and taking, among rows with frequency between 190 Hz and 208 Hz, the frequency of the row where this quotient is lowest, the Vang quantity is 206.5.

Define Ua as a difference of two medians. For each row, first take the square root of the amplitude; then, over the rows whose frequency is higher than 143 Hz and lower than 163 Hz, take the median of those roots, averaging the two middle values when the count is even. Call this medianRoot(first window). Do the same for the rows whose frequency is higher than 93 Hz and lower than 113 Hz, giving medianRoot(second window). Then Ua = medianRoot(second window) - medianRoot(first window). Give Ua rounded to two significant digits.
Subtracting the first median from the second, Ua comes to -0.41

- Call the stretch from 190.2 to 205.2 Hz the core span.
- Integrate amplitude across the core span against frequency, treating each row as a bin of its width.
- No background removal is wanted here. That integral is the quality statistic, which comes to 68.3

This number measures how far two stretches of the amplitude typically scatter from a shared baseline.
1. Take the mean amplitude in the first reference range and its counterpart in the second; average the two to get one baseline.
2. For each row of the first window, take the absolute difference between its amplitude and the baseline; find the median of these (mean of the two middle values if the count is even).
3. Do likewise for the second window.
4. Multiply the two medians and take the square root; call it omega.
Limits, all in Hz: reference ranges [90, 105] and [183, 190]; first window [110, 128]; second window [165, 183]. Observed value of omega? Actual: 0.46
